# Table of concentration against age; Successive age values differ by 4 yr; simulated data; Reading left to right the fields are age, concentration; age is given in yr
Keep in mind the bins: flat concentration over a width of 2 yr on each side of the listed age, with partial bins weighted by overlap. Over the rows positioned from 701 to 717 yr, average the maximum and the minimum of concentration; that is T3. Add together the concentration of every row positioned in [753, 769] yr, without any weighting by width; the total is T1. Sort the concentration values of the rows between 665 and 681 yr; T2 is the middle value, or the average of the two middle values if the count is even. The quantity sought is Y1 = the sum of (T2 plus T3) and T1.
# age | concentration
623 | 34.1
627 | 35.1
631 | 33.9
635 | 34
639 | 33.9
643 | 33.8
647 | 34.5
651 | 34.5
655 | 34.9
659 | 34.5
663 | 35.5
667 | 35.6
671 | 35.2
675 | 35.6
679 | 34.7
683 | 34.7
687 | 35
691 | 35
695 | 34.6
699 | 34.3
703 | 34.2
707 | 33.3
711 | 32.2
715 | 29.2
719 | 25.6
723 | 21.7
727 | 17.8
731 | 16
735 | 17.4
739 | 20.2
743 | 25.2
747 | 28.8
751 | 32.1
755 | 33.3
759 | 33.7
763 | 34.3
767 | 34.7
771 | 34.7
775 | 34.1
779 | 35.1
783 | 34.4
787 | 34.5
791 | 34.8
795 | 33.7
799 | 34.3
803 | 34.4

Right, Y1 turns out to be 203.1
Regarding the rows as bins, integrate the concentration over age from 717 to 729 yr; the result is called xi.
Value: 260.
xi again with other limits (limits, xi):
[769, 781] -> 416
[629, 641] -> 407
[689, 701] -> 416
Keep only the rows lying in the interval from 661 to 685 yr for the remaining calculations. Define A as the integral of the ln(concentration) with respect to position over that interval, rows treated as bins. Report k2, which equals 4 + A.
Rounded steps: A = 85.5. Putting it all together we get 89.5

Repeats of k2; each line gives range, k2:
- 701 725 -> 84.8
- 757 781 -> 88.9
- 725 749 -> 76.4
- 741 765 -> 86.5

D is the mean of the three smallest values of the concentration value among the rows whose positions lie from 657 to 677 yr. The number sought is 35.1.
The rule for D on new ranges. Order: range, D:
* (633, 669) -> 33.9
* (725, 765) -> 17.1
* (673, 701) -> 34.5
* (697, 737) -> 17.1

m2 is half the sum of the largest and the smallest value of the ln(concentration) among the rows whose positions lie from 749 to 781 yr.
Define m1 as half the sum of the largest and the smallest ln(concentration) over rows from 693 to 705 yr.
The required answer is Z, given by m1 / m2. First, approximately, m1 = 3.54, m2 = 3.51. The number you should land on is 1.01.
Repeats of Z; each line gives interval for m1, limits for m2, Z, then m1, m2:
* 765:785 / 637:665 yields 1.00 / 3.54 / 3.54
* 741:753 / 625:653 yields 0.95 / 3.35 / 3.54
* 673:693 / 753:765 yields 1.01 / 3.56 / 3.52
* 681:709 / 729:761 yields 1.12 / 3.53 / 3.15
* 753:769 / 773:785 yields 1.00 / 3.53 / 3.54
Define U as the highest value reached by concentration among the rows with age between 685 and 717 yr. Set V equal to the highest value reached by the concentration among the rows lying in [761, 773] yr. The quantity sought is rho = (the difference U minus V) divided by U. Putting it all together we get 0.01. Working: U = 35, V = 34.7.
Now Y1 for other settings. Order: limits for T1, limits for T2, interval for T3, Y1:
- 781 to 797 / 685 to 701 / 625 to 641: 206.7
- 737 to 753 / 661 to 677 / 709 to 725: 168.8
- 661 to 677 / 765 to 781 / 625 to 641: 211.1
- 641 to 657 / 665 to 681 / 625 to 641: 207.6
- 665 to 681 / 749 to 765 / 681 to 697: 209.4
